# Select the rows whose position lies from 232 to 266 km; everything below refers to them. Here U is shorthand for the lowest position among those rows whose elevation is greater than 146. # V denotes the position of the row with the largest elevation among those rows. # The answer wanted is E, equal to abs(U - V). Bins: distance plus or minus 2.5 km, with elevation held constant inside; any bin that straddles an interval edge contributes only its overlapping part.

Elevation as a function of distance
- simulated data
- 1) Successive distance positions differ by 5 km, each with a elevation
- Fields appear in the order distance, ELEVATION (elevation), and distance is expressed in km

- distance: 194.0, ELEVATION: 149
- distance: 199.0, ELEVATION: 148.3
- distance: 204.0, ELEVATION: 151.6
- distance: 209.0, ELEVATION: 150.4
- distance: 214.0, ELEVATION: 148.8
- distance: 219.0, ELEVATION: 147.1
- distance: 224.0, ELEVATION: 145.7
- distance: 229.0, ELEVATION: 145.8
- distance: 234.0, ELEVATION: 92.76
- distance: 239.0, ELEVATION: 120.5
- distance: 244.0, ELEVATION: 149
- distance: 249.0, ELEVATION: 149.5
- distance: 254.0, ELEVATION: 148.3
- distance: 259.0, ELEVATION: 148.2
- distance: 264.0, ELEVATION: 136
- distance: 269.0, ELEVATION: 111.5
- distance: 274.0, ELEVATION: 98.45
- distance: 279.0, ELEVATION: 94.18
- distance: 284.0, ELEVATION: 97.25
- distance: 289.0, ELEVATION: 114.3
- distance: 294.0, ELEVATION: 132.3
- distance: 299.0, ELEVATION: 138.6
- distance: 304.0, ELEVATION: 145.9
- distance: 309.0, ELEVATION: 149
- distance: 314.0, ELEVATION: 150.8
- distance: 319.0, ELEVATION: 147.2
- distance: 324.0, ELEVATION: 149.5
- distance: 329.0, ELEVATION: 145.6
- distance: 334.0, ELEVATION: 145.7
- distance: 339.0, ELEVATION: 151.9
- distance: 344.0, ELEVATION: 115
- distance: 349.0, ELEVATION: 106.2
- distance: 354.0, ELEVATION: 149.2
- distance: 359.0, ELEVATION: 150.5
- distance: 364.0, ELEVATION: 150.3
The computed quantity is 5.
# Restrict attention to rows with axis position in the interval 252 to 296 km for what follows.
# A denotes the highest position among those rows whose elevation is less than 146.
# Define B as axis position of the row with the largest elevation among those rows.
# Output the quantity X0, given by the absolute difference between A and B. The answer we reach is 40 km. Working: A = 294.0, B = 254.0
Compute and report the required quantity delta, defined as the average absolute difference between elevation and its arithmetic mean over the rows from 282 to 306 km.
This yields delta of 15.9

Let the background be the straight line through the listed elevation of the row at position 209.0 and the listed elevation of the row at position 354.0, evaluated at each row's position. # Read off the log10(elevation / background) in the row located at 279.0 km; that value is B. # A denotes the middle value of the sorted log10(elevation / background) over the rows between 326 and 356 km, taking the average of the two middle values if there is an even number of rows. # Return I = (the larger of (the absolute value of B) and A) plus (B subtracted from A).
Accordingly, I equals 0.39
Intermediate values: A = -0.011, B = -0.20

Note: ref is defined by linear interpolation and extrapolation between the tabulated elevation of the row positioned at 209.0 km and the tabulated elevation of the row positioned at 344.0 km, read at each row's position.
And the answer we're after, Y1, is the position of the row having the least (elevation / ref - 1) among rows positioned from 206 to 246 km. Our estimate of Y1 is 234.0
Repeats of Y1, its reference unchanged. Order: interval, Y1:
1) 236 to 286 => 279.0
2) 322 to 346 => 344.0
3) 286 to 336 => 289.0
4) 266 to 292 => 279.0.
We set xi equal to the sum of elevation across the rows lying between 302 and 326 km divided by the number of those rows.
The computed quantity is 148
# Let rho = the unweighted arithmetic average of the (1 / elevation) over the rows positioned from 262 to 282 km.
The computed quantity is 0.0093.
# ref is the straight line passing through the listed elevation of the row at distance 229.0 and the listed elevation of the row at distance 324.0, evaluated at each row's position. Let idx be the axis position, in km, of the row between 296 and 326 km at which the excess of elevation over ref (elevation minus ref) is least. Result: 299.0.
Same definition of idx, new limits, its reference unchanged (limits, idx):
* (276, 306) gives 279.0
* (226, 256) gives 234.0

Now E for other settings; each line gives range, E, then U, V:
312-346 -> 25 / 314.0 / 339.0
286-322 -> 5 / 309.0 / 314.0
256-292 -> 0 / 259.0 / 259.0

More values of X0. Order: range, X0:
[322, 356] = 10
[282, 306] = 0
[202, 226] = 20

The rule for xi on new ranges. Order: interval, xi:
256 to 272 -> 132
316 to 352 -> 137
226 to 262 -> 136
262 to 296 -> 112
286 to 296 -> 123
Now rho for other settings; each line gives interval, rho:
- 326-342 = 0.0068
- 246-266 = 0.0069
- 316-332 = 0.0068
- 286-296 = 0.0082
